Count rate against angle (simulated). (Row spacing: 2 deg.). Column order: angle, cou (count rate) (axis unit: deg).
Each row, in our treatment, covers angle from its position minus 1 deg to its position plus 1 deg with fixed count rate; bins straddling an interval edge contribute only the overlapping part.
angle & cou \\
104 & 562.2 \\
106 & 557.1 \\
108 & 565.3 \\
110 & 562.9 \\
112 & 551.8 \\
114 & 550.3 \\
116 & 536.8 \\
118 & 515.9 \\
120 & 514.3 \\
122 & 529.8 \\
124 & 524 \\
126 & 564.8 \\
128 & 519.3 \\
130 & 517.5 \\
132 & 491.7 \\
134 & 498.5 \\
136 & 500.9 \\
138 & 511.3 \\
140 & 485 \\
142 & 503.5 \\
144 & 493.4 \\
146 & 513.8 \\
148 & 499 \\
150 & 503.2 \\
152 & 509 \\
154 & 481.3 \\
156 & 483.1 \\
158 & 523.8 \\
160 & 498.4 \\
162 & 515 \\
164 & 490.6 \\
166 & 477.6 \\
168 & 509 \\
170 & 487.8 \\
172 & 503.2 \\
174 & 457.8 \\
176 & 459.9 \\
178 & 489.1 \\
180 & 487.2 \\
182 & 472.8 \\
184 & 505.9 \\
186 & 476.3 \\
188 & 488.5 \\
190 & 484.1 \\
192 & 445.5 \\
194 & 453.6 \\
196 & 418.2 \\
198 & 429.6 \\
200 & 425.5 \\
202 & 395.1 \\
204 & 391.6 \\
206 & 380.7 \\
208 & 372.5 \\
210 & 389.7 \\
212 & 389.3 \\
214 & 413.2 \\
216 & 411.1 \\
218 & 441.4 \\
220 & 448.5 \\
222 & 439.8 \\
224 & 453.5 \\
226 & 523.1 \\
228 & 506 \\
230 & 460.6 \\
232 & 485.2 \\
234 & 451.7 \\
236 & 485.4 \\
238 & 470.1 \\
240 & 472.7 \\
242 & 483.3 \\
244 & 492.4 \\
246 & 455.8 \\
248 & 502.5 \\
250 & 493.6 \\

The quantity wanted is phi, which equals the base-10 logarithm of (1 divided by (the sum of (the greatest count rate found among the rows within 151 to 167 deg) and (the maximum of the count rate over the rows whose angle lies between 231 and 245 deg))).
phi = -3.01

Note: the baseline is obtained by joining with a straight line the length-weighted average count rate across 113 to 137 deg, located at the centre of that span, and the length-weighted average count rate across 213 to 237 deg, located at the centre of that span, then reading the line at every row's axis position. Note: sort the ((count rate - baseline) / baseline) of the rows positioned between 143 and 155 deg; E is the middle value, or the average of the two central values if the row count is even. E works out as -0.01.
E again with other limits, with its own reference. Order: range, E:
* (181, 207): -0.07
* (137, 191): -0.01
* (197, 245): -0.04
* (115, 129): 0.00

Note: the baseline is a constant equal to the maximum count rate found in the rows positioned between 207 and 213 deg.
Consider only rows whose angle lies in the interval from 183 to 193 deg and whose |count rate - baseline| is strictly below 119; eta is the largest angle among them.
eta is 192 deg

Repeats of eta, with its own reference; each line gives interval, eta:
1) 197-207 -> 206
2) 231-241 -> 240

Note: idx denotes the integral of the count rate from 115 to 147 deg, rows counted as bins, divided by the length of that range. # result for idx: 514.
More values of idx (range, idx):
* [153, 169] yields 497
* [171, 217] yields 441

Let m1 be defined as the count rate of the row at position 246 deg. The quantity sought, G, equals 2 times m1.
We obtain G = 912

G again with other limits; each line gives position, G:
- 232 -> 970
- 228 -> 1012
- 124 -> 1048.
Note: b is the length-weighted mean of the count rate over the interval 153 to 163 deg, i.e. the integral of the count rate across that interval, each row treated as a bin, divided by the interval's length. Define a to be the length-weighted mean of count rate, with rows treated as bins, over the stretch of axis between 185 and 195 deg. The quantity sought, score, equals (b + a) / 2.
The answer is 485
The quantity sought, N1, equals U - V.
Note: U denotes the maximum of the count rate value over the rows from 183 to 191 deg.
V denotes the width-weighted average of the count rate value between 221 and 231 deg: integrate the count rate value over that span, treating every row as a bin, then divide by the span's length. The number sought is 29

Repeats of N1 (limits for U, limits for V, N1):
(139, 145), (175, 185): 21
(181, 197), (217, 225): 60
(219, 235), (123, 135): 4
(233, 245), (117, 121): -23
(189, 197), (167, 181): -1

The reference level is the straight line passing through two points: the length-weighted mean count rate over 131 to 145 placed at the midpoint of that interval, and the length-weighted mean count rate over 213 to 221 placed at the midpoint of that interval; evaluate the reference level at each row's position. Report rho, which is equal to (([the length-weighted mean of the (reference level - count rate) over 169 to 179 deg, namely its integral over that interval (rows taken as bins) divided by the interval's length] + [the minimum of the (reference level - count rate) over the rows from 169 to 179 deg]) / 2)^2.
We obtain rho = 590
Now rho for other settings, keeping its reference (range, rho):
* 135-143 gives 71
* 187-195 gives 654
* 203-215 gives 1025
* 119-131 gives 1431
